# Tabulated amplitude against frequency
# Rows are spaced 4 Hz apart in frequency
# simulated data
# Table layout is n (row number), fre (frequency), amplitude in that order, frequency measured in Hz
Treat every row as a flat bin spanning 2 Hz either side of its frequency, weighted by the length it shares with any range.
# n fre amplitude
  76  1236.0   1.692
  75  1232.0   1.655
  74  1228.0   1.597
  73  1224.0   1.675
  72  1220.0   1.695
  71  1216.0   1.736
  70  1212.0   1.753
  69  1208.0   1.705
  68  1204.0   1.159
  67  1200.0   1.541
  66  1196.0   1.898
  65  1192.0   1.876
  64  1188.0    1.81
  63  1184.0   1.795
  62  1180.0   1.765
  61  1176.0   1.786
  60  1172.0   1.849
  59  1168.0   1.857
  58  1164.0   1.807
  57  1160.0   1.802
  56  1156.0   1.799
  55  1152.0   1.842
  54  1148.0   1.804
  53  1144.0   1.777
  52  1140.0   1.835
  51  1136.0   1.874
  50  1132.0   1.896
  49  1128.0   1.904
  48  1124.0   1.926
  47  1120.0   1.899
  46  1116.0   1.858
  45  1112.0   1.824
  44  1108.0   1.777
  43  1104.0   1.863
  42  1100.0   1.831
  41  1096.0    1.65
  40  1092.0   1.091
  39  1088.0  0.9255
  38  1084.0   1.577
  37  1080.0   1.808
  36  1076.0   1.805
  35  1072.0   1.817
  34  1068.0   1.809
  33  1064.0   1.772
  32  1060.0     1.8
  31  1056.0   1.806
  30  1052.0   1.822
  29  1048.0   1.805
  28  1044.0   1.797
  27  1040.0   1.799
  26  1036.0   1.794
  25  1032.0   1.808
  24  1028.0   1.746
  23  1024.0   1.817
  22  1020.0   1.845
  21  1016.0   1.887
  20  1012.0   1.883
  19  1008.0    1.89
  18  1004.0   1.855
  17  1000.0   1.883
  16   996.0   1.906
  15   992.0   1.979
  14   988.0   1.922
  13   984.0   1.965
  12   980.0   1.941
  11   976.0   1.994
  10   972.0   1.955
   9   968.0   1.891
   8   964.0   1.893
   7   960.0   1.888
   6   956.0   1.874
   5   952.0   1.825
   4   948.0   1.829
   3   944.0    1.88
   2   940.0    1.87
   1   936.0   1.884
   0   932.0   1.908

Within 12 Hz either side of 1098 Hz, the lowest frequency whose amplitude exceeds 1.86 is 1104.0 Hz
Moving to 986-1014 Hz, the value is 988.0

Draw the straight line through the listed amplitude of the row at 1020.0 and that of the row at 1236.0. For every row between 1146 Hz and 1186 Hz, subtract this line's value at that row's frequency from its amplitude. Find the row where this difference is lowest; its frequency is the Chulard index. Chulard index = 1180.0 Hz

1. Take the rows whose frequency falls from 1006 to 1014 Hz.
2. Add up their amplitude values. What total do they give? 3.8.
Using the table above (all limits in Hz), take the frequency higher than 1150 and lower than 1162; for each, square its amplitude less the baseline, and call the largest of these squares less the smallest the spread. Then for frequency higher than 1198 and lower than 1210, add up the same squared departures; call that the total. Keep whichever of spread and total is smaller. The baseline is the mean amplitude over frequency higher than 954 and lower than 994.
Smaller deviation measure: 0.0094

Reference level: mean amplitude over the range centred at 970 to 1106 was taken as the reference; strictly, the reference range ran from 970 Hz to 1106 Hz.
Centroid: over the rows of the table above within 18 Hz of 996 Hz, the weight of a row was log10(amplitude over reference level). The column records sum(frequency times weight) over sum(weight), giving 993.6 Hz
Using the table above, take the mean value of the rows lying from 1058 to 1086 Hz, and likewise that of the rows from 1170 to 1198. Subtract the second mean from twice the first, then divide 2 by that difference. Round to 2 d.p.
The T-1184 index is 1.17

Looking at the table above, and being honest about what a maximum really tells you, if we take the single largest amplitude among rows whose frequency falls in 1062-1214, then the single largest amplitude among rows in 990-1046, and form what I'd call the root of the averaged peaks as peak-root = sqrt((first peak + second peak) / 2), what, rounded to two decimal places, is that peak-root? 1.40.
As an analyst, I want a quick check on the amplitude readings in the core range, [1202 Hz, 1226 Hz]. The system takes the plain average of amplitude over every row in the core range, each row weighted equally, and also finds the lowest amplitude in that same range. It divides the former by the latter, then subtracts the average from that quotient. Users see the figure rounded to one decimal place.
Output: -0.2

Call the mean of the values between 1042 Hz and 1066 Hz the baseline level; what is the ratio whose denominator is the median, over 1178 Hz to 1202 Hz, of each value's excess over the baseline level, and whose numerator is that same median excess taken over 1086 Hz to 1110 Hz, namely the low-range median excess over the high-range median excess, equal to -40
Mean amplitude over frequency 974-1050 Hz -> 1.87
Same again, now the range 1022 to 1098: 1.70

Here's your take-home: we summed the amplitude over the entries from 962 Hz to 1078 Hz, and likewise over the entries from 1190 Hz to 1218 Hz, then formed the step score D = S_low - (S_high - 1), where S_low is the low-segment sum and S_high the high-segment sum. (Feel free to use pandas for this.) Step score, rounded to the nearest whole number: 43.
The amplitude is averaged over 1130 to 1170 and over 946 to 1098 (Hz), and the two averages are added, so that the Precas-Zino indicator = 3.63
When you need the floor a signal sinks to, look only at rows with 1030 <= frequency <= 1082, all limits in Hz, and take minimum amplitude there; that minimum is 1.772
